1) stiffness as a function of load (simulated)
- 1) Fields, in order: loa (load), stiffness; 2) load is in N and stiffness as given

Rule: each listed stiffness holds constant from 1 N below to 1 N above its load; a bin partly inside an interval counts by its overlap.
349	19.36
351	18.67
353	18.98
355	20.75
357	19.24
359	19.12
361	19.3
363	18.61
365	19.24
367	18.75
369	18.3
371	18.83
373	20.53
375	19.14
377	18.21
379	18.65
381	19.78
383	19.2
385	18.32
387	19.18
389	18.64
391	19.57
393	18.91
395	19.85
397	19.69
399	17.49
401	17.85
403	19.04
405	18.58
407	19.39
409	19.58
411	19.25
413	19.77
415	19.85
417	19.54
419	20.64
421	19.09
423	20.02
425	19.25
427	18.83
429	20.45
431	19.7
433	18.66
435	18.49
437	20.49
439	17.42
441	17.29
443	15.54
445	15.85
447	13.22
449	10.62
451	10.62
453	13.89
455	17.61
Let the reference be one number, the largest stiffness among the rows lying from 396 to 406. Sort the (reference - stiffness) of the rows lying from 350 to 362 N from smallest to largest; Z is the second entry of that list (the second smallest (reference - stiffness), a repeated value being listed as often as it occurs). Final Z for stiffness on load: 0.39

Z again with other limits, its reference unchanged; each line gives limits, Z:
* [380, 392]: 0.12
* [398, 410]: 0.30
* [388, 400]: 0.00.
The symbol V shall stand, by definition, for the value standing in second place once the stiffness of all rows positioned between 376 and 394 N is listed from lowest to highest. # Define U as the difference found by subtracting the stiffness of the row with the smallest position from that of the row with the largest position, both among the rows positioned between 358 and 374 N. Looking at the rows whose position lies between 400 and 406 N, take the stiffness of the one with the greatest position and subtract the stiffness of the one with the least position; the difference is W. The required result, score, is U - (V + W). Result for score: -18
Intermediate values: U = 1.4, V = 18.32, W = 0.7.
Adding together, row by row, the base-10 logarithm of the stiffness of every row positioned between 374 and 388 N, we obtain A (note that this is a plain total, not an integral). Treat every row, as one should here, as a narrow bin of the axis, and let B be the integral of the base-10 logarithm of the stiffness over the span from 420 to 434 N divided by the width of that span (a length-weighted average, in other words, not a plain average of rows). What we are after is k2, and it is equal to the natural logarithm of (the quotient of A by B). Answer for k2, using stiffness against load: 1.937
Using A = 8.94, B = 1.29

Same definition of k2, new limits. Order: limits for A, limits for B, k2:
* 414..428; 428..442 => 1.958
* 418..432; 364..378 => 1.958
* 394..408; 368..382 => 1.942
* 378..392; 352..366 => 1.941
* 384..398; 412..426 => 1.936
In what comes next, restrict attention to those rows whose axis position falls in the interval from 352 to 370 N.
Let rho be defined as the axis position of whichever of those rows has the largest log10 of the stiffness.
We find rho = 355 N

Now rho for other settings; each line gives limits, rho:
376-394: 381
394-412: 395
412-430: 419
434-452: 437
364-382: 373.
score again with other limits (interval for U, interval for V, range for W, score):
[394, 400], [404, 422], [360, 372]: -21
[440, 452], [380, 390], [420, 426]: -25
